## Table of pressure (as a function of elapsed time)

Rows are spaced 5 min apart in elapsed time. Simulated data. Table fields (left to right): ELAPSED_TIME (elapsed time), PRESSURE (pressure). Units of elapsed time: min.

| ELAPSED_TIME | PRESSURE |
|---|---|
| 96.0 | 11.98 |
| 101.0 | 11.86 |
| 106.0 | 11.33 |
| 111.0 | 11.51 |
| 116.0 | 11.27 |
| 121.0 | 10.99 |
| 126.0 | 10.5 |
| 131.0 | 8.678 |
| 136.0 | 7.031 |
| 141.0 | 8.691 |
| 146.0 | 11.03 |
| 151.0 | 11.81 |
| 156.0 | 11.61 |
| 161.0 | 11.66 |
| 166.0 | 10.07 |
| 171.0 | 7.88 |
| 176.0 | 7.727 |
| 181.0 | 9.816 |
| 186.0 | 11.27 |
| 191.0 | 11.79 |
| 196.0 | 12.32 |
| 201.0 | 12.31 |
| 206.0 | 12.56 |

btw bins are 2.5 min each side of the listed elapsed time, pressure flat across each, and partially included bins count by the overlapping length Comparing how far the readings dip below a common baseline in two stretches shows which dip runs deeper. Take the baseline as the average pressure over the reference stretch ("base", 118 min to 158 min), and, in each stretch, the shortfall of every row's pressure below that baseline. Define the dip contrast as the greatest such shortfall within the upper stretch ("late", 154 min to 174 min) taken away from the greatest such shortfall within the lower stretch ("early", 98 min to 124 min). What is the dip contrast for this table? -3.1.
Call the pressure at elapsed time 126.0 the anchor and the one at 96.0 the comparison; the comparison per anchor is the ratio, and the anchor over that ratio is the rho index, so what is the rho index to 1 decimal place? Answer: 9.2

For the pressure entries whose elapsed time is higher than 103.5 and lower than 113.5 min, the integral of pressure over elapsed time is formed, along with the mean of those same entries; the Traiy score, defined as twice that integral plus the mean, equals 240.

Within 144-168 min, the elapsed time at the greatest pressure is 151.0 min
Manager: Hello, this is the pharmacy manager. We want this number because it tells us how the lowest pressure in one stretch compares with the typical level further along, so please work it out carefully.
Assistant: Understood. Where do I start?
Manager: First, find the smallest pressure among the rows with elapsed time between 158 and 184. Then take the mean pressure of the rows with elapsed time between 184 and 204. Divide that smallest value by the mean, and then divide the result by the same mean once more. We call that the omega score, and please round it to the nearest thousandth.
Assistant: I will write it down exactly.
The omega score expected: 0.054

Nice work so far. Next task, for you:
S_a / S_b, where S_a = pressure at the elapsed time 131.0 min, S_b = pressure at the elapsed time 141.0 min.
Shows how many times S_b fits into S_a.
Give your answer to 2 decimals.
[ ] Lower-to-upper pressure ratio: 1.00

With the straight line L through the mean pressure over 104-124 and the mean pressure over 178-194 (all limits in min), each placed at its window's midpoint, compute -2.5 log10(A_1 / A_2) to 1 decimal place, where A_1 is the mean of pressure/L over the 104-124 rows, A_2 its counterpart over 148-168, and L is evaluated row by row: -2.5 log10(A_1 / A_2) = 0.0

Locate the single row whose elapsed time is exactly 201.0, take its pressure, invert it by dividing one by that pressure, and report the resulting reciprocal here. 0.081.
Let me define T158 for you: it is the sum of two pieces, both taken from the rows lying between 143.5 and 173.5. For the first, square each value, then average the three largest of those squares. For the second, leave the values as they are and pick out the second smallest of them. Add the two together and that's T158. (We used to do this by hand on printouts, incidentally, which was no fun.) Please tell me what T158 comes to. 147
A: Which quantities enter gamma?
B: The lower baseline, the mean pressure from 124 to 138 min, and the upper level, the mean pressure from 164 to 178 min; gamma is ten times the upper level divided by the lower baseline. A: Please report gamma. 9.8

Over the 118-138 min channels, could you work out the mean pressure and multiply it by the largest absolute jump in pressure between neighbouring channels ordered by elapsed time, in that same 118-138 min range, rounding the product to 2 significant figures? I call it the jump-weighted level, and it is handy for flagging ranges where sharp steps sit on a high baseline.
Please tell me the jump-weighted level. 17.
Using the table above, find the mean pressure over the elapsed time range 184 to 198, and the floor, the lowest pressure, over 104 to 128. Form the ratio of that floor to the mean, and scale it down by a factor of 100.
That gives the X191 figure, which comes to 0.0089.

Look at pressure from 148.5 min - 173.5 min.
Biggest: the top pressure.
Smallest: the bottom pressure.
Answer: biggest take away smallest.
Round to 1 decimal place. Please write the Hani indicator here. 3.9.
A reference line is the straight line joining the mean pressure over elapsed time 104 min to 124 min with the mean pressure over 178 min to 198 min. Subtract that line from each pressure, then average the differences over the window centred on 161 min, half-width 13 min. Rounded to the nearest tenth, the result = -0.7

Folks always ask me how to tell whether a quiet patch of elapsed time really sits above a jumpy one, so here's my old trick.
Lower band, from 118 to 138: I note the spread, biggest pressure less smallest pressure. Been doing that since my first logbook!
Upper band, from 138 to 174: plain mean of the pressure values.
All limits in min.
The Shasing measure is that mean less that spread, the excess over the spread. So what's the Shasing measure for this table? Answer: 6.4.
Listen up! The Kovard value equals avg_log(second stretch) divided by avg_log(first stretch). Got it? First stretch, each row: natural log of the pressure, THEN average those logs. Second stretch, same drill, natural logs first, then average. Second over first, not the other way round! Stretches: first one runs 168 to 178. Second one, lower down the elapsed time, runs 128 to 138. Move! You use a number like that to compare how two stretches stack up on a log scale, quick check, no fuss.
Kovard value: 1.00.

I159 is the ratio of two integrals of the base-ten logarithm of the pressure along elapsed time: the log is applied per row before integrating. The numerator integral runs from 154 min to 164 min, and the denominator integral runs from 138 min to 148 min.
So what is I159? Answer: 1.08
